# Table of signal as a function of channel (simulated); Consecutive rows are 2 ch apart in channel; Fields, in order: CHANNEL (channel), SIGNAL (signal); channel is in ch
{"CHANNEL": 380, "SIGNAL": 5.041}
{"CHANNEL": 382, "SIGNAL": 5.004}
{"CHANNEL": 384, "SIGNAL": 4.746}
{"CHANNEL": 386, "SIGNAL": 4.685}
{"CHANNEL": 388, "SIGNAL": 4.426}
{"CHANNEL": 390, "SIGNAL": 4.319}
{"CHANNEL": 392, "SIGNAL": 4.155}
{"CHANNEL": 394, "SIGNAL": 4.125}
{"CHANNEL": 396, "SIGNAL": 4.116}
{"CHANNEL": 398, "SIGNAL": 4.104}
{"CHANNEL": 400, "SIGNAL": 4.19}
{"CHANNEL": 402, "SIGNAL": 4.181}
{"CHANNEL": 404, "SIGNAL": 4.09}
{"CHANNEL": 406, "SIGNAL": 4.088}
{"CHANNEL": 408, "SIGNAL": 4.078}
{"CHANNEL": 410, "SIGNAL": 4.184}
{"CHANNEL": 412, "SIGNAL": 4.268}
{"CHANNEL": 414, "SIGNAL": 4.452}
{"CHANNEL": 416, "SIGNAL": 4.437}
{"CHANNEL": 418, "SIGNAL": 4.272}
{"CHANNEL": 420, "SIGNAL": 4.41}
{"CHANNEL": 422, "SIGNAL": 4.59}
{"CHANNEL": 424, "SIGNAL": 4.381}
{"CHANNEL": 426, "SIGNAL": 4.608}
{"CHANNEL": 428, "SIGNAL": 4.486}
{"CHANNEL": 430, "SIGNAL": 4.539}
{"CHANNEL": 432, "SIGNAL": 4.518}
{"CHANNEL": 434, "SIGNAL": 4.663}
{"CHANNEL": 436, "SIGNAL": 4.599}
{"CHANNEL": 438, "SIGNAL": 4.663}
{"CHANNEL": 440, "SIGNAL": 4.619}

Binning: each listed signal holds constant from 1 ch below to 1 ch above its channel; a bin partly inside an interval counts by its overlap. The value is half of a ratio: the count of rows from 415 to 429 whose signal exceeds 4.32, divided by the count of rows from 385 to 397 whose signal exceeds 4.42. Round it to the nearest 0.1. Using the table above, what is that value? 1.5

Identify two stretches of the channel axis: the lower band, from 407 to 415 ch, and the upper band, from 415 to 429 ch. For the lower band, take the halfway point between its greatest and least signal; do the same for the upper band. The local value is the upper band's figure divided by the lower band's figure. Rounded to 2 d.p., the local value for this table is 1.04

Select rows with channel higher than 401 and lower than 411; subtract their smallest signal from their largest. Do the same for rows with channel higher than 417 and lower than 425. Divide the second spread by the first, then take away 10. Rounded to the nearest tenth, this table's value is -7.0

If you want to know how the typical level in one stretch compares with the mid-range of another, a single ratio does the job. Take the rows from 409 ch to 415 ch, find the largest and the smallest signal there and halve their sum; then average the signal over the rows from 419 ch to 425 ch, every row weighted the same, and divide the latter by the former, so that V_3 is 1.03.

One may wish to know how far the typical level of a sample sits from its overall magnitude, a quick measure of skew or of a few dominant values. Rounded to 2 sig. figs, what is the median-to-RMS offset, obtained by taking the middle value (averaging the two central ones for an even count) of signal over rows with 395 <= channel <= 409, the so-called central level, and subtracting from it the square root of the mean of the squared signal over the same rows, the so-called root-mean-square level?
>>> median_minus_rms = -0.017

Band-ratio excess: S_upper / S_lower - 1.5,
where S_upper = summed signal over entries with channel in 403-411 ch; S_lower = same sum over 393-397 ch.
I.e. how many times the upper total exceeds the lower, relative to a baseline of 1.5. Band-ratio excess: 0.49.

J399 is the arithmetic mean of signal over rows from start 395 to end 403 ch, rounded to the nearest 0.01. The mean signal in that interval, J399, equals 4.15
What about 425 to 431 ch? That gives 4.54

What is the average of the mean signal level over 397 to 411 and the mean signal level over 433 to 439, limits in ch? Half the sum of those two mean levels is 4.39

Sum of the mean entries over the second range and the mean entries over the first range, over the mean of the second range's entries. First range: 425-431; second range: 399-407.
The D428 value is 2.10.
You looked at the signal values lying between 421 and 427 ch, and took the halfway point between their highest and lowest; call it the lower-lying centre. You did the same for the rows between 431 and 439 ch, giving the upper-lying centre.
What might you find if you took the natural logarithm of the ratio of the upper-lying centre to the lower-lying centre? 0.02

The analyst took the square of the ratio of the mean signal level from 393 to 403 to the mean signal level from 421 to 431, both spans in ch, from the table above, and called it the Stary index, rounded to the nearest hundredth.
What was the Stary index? 0.84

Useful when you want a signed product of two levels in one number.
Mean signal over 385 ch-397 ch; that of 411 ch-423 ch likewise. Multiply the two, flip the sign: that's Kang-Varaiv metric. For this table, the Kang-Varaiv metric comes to -19.0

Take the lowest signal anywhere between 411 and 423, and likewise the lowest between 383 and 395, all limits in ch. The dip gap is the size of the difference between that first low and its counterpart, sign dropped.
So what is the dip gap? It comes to 0.14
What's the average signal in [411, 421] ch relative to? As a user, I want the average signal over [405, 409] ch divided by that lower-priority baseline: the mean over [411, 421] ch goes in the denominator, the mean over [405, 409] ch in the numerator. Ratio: 0.935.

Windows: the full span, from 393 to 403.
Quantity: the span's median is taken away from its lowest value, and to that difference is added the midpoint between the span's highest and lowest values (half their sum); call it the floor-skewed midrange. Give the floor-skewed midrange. 4.13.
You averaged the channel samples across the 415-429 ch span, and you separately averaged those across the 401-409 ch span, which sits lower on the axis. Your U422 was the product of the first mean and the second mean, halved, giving 9.15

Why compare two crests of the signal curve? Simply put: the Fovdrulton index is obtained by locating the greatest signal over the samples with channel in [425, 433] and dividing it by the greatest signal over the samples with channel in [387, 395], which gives 1.04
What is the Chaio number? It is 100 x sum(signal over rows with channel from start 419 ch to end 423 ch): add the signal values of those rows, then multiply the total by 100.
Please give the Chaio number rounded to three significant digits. 900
